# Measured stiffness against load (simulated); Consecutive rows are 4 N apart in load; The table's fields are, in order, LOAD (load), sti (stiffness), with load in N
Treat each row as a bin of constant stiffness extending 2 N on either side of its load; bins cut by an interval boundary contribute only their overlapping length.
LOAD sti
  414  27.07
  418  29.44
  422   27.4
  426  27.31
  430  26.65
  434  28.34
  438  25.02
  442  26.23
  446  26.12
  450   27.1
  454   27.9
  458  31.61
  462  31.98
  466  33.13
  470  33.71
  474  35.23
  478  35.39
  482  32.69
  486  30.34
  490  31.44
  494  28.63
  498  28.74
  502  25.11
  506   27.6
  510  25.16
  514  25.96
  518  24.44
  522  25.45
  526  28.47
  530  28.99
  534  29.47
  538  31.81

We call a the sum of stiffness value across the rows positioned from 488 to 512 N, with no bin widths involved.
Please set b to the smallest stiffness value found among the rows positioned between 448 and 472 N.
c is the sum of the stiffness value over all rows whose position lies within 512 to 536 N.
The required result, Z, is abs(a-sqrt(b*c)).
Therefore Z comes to 100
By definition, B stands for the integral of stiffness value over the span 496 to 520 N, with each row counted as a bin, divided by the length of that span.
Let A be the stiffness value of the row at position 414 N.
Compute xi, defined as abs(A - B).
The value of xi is 0.9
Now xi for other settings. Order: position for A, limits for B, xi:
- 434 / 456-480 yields 5.2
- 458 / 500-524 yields 6.0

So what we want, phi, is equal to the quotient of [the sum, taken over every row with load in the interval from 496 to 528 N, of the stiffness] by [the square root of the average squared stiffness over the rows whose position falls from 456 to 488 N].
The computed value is 6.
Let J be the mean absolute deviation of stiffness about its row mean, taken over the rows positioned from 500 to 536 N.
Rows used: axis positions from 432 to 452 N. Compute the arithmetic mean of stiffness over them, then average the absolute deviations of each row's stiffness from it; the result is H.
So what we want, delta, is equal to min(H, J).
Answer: 0.93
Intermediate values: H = 0.9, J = 1.68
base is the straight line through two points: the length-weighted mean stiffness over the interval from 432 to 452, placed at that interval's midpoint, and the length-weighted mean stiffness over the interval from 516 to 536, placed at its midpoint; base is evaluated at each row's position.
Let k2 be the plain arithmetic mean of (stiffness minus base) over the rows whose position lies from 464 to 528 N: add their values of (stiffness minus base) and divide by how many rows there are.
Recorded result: 2.4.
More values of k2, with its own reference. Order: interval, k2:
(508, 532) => -0.9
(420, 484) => 3.1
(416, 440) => 0.9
